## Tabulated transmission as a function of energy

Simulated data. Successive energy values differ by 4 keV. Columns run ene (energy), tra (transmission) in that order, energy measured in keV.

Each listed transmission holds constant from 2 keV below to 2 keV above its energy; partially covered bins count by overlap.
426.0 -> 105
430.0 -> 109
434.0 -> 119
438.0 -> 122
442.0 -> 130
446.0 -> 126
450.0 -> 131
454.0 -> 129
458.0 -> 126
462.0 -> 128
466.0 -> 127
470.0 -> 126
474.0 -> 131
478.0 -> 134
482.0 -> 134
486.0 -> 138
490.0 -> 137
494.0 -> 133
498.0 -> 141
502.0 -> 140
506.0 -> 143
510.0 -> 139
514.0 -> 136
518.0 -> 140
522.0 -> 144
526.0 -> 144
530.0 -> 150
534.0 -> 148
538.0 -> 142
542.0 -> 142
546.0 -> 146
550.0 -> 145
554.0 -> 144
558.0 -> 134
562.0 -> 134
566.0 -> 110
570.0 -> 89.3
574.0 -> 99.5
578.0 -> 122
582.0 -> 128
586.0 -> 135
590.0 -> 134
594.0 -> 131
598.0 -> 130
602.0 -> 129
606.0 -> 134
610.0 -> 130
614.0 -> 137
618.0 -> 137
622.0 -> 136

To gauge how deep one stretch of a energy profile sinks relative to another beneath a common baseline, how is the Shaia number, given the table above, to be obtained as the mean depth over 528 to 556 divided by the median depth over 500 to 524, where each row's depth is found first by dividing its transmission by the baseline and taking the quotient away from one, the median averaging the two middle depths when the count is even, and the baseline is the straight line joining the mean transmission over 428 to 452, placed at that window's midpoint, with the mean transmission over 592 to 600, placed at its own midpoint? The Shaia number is 1.3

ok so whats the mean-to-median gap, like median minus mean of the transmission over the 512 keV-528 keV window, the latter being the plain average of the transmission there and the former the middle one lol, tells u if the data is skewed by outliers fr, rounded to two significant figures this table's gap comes 1.0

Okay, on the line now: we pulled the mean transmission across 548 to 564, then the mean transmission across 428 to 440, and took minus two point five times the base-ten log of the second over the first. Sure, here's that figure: 0.19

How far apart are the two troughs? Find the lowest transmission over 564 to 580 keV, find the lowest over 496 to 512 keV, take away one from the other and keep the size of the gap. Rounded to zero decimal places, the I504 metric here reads 50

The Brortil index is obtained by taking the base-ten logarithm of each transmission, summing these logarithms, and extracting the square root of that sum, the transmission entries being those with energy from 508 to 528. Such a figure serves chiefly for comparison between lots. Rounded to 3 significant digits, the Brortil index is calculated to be 3.28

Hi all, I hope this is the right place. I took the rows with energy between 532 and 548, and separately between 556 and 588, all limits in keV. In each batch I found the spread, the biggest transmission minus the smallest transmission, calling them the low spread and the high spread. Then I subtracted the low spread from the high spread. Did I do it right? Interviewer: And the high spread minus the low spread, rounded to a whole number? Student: 40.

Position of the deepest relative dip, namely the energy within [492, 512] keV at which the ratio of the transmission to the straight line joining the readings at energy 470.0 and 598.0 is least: 494.0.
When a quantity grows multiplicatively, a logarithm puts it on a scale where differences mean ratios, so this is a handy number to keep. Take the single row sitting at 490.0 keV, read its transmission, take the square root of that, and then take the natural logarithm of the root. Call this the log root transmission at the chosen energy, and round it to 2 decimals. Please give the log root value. 2.46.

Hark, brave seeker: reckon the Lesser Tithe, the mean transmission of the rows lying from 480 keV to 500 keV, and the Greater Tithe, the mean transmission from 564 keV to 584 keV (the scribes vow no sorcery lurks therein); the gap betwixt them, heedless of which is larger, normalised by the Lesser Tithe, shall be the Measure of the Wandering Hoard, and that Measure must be 0.20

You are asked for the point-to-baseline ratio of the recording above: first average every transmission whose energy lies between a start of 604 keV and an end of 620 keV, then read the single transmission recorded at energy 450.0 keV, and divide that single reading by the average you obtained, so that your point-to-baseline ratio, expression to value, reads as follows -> 0.97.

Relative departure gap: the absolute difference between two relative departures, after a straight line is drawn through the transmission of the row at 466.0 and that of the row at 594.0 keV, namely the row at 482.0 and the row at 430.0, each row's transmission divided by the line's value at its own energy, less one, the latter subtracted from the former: 0.19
